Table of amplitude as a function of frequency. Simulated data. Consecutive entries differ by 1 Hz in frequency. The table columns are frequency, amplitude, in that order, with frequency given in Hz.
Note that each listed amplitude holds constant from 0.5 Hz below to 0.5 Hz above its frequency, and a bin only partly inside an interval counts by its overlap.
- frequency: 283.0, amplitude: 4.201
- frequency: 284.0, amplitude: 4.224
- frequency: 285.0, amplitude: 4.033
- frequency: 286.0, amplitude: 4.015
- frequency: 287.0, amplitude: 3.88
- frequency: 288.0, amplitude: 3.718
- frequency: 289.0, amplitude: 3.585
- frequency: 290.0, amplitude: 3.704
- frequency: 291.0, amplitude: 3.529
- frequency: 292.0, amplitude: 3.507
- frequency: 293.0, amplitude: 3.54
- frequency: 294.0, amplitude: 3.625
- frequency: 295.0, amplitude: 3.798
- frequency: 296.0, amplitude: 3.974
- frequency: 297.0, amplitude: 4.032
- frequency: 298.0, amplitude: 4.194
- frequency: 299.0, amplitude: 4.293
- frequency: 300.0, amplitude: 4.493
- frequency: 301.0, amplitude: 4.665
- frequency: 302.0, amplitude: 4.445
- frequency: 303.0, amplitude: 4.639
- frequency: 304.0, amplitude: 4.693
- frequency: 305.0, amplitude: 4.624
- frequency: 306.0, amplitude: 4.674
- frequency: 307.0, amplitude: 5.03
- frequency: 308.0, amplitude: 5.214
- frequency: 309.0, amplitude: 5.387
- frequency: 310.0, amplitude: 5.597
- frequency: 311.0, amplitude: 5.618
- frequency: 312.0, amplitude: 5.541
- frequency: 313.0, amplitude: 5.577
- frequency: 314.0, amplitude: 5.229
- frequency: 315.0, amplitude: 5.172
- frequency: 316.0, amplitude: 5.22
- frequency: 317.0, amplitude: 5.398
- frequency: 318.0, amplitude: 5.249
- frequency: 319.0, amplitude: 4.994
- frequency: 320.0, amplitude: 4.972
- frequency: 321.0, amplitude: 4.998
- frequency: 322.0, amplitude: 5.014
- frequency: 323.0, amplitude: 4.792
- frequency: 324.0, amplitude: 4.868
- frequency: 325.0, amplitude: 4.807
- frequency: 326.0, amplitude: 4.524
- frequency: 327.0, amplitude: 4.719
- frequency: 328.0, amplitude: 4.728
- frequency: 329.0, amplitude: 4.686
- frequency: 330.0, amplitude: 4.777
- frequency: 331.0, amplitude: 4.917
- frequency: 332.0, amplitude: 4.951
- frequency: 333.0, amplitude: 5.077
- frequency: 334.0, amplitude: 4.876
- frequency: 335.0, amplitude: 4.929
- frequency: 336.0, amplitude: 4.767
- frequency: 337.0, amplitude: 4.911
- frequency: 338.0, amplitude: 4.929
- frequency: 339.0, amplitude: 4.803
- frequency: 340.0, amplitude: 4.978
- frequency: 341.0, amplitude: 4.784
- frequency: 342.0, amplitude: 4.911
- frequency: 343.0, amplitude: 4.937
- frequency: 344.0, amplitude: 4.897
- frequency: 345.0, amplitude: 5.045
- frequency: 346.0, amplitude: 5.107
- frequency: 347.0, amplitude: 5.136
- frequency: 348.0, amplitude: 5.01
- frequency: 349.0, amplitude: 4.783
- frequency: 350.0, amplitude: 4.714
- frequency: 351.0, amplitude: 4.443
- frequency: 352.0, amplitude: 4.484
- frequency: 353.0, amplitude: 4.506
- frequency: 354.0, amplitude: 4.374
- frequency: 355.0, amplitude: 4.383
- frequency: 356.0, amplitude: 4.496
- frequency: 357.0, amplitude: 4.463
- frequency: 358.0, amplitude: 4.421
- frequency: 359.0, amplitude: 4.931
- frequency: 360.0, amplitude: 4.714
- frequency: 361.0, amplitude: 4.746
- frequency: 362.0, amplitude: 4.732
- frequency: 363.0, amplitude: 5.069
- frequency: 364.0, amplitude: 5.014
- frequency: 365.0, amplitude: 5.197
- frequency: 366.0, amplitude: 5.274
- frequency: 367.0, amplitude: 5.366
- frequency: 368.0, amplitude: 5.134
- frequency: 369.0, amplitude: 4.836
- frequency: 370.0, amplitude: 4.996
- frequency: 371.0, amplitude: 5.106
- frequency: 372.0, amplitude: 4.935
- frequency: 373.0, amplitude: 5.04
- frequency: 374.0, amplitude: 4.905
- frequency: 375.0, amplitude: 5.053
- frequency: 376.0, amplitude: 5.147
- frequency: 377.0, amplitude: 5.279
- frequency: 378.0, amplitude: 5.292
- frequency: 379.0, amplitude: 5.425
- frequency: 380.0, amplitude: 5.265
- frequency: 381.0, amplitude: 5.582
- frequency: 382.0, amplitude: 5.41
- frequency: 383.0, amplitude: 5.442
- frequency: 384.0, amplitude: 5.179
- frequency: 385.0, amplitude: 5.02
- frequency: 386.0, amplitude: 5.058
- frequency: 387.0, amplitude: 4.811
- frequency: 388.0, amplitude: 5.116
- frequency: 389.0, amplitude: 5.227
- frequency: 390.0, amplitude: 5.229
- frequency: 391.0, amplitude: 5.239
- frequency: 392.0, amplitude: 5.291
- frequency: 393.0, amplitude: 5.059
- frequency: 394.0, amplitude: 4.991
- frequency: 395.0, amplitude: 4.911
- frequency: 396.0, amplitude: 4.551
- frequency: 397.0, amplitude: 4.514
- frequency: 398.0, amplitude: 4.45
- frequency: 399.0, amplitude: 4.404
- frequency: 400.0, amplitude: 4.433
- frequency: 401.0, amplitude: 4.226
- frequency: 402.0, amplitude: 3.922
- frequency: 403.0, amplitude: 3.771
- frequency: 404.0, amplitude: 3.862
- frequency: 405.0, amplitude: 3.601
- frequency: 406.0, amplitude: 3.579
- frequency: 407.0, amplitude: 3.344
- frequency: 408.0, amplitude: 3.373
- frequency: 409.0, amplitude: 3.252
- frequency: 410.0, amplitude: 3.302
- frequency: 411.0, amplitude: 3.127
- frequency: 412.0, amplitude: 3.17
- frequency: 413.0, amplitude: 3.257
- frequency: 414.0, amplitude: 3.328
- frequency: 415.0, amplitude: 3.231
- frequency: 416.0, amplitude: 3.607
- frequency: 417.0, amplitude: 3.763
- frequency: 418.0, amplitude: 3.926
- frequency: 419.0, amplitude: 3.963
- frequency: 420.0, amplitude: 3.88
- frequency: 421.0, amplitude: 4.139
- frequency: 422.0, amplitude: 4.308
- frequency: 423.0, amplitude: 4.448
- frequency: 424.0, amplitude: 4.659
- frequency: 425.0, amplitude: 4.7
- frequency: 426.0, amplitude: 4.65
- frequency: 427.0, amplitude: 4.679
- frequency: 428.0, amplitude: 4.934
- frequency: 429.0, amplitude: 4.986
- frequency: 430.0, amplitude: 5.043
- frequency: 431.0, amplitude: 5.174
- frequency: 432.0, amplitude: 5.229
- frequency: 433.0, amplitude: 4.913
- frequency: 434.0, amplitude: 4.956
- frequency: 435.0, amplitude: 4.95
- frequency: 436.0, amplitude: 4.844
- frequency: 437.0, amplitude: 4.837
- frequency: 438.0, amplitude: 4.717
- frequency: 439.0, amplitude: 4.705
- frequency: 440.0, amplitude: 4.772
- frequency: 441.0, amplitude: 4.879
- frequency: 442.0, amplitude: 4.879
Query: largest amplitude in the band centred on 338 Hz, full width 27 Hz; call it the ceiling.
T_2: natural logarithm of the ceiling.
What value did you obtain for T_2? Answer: 1.64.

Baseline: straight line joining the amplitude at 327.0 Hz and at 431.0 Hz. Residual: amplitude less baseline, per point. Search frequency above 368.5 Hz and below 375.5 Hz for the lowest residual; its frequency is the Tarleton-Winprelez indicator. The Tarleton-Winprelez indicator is 369.0 Hz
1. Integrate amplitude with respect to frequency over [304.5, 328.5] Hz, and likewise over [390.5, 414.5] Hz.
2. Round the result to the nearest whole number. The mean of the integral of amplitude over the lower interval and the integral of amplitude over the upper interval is 109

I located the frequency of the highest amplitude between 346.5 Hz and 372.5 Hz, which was 367.0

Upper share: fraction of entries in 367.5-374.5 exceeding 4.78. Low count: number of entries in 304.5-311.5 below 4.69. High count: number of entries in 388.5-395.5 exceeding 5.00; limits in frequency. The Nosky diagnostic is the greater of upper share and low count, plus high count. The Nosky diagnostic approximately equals 7.0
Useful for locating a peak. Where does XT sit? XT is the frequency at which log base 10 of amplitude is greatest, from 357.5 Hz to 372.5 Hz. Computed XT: 367.0 Hz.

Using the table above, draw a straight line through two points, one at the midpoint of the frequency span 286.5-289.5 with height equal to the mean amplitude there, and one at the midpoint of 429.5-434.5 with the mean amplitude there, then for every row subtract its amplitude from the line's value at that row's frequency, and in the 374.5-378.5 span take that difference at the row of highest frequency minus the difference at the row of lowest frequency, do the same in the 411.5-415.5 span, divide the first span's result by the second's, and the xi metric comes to 6.4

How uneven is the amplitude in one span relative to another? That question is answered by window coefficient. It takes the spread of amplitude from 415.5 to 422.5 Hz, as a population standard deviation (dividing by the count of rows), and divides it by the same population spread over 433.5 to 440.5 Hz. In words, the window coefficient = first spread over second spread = 2.3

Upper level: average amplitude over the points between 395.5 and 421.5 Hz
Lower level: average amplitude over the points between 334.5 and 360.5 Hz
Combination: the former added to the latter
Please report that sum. 8.5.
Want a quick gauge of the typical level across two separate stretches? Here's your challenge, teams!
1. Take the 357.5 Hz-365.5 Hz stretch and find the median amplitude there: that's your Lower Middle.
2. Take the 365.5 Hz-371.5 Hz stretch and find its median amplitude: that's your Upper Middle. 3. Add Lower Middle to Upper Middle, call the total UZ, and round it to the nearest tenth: 10.0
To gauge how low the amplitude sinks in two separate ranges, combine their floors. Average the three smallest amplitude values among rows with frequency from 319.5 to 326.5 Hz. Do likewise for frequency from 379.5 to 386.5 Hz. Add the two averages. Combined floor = 9.79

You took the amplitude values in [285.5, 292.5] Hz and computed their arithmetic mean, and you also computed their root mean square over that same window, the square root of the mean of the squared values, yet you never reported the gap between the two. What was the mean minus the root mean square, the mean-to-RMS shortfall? -0.0041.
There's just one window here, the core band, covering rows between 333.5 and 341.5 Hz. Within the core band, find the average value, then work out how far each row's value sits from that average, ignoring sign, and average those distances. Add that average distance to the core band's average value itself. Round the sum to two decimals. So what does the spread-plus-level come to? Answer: 4.94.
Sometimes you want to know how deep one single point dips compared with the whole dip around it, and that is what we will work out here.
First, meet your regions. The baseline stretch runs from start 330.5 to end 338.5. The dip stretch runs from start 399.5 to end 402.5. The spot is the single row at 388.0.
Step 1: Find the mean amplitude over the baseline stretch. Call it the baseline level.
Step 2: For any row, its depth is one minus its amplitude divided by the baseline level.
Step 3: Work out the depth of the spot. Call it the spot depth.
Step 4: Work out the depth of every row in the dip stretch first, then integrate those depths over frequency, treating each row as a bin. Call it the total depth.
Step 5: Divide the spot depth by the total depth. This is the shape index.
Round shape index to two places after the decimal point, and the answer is -0.09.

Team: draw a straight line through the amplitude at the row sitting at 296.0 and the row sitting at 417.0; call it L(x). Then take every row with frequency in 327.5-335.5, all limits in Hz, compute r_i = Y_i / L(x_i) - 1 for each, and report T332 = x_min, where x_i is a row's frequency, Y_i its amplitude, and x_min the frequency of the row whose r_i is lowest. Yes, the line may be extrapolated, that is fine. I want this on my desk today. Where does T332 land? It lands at 329.0 Hz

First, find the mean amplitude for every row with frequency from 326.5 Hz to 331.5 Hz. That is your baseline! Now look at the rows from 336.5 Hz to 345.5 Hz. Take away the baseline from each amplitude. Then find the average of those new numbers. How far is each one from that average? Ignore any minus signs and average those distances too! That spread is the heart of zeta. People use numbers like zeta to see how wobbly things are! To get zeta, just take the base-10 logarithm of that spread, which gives -1.26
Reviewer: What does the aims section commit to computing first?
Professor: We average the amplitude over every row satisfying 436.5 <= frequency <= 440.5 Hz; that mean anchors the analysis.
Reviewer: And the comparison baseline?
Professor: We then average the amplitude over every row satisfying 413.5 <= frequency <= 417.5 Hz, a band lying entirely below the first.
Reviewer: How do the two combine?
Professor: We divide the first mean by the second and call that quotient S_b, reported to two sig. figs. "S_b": 1.4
